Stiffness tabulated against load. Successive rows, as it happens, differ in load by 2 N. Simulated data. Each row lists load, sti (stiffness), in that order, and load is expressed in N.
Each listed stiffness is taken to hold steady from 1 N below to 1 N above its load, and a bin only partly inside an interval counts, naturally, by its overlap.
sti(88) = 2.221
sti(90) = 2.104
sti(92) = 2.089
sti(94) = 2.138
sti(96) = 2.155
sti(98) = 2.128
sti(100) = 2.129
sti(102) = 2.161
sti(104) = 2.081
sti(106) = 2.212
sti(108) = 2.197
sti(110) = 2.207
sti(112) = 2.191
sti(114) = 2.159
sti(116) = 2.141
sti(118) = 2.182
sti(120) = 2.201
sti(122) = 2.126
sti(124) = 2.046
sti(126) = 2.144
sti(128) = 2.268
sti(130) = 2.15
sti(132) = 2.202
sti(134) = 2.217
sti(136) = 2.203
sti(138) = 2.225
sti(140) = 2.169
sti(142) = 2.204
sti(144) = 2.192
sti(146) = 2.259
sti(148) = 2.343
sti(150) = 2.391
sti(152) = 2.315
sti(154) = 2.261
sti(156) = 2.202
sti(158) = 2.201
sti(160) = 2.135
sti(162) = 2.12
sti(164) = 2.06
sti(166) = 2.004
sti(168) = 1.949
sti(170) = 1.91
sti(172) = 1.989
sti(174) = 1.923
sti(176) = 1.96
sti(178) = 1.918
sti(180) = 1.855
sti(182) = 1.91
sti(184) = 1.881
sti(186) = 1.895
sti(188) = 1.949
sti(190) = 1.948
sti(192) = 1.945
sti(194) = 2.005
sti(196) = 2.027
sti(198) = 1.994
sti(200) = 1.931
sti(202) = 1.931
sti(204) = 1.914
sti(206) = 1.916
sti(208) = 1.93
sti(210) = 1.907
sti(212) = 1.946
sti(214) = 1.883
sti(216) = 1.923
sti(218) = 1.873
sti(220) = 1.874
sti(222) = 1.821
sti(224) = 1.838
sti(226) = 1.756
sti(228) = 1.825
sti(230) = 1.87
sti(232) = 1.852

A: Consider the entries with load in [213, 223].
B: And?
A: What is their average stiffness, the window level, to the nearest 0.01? 1.87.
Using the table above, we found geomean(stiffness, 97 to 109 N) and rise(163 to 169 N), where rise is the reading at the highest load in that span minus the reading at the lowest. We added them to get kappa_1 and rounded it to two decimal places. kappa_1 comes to 2.04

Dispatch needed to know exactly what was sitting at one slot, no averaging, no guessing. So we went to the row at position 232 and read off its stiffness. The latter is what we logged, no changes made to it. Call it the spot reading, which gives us 1.852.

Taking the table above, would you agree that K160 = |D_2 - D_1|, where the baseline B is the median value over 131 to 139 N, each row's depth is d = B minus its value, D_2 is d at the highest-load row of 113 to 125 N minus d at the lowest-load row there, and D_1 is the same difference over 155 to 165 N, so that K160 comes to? 0.03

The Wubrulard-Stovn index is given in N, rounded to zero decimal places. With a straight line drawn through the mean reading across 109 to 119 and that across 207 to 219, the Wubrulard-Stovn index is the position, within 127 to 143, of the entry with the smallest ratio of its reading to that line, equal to 130 N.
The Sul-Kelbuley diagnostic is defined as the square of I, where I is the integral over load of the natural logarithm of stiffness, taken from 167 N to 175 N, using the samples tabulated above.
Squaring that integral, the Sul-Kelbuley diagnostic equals 28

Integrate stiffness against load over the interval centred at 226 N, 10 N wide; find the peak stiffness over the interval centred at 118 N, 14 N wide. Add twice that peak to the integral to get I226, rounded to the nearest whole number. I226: 23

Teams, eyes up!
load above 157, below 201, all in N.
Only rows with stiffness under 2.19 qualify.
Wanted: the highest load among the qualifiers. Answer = 200 N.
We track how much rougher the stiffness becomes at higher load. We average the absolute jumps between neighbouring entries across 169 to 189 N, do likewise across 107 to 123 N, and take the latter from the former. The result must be 0.019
